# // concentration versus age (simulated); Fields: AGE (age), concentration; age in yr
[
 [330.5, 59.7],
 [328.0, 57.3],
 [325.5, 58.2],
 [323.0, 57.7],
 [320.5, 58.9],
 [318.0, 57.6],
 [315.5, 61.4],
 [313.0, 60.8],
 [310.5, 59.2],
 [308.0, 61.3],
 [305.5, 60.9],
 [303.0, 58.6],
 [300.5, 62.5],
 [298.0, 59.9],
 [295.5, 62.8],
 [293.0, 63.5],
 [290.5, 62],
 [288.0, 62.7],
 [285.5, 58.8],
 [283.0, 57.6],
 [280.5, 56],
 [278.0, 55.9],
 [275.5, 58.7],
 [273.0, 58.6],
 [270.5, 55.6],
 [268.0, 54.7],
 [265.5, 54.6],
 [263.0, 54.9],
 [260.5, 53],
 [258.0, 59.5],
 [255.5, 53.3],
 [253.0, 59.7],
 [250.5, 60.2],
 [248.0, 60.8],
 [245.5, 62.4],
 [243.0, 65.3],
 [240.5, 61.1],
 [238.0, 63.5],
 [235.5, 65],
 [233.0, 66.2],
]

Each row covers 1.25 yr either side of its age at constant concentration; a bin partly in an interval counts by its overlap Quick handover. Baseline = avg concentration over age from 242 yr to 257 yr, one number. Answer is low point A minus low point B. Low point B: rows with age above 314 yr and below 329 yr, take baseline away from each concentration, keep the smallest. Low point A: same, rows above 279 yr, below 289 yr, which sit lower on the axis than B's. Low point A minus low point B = -1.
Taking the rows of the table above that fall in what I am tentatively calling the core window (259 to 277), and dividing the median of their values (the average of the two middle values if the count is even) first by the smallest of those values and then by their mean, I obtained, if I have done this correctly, 0.0186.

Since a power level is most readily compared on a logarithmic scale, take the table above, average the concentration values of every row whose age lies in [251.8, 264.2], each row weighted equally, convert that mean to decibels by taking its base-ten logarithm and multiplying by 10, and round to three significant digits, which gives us 17.5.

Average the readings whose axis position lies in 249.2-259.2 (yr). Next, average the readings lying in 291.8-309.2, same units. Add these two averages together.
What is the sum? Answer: 120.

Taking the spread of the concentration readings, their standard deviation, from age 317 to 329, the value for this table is 0.6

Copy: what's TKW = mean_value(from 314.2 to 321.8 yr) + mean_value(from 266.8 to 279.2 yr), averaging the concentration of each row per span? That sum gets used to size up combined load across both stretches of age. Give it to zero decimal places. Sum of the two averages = 116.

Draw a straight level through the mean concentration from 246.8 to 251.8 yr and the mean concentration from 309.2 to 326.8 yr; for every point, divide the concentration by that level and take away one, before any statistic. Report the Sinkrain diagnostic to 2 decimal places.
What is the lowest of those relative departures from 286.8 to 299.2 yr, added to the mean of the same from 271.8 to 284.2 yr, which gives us -0.04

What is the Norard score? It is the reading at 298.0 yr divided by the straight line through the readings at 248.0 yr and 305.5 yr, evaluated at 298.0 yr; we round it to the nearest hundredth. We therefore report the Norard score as 0.98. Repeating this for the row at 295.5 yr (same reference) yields 1.03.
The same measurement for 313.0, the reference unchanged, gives 1.00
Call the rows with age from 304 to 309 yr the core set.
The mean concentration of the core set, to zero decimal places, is 61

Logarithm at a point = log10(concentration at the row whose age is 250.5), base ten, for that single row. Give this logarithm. 1.78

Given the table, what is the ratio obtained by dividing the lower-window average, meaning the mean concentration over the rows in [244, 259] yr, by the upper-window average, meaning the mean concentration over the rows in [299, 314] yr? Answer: 0.98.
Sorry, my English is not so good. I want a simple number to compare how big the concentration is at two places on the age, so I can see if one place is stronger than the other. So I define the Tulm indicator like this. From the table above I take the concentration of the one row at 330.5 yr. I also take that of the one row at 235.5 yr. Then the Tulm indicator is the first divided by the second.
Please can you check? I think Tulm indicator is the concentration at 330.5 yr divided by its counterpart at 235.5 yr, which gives 0.92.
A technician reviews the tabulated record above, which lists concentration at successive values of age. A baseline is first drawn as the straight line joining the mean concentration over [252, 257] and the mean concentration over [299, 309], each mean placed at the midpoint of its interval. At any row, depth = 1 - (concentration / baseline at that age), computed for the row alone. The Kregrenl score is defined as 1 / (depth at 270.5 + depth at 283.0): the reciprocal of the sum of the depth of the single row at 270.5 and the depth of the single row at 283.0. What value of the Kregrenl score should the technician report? 16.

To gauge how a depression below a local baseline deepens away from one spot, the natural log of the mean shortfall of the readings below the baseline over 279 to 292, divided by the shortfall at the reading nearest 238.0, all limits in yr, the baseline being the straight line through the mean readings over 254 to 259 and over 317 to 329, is -1.2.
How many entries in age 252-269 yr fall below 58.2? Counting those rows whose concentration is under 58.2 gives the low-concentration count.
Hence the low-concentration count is 5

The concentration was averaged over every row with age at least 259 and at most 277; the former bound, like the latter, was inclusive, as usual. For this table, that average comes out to 56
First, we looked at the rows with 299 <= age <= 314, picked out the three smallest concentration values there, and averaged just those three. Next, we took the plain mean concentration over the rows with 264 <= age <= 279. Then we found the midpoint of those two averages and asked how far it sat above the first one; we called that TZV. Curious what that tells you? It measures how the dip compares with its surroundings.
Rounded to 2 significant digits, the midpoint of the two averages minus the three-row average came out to -1.6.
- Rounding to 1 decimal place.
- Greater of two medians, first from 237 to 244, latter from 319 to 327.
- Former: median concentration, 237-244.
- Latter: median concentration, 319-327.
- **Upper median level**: 63.5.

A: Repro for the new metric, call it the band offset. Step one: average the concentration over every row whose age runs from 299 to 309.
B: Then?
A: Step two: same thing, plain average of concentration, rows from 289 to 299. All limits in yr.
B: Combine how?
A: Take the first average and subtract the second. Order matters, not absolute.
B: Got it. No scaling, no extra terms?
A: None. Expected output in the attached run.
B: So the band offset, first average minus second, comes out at -1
